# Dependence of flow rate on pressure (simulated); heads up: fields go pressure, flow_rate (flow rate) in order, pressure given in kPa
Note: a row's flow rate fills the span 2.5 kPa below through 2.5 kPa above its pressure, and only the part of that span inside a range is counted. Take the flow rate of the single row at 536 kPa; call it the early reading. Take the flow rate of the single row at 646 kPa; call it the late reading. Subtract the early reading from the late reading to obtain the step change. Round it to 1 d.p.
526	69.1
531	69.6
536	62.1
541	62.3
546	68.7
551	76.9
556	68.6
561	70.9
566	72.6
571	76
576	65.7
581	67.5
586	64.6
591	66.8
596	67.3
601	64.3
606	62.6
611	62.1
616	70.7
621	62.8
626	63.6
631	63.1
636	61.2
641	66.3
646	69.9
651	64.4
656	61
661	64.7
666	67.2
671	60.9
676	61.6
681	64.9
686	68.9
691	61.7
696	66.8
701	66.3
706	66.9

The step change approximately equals 7.8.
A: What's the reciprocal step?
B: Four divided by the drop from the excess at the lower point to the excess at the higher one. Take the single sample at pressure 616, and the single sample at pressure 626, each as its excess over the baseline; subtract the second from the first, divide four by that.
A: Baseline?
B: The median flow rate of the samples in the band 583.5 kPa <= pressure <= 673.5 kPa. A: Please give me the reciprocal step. 0.6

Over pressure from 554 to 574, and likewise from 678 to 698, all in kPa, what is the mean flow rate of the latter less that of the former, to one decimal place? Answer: -6.5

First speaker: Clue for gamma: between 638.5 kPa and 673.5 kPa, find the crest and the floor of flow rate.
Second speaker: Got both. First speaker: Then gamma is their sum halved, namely 65.4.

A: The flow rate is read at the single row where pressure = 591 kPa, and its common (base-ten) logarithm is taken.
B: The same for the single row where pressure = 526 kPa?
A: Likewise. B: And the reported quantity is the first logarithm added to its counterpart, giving 3.66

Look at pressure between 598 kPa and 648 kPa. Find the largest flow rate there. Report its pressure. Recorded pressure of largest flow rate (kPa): 616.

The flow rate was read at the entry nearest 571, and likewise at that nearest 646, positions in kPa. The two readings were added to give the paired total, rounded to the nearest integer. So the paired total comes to 146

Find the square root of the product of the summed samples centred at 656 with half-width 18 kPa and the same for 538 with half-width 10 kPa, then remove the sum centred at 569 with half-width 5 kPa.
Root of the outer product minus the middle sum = 197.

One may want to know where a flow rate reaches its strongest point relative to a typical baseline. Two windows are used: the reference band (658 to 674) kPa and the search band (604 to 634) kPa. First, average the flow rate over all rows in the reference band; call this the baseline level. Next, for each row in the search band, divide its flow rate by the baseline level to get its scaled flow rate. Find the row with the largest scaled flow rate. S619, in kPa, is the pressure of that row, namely 616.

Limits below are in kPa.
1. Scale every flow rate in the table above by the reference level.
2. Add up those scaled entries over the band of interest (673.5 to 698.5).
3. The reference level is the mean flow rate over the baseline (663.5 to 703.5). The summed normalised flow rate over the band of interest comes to 5.0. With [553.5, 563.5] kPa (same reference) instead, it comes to 2.2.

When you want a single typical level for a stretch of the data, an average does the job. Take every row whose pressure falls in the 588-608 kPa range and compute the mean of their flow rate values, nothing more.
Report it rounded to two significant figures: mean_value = 65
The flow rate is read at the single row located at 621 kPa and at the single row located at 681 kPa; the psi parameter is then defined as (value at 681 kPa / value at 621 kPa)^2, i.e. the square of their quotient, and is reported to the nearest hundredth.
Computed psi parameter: 1.07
